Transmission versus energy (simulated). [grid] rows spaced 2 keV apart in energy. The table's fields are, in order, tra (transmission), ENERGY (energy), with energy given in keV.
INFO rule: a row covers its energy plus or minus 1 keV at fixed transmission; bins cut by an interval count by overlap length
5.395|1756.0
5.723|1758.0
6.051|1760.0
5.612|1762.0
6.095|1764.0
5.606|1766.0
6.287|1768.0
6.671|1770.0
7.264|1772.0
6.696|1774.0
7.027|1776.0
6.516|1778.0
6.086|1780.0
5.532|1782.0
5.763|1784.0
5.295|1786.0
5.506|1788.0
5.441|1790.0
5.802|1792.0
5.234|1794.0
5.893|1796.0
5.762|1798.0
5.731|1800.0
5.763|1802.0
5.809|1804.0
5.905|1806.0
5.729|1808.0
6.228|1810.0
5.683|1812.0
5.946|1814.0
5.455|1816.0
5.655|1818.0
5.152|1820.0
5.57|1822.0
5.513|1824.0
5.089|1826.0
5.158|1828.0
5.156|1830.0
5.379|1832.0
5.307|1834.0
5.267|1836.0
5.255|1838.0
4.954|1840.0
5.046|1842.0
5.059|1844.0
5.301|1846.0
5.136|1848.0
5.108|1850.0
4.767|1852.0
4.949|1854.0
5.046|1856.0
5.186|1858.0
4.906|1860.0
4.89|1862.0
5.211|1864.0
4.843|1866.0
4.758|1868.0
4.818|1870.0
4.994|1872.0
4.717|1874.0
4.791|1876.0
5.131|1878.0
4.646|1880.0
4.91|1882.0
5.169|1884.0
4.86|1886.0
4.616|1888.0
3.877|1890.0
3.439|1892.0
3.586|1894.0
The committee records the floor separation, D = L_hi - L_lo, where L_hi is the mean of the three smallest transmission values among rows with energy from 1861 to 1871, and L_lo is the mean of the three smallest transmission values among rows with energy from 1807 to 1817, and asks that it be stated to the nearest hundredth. -0.82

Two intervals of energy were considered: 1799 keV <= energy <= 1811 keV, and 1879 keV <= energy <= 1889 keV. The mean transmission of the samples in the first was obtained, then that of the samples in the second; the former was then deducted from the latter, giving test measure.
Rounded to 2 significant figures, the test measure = -1.0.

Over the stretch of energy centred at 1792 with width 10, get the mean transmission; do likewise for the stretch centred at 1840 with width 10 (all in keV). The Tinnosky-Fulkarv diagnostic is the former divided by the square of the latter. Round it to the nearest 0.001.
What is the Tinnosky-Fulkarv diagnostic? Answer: 0.213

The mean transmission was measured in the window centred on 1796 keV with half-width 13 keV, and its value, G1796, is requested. 5.7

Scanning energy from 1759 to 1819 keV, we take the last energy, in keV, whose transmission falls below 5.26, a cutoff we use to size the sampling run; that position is 1794.0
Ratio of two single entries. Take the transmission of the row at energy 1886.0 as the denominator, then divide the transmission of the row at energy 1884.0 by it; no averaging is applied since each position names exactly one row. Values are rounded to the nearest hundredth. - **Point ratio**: 1.06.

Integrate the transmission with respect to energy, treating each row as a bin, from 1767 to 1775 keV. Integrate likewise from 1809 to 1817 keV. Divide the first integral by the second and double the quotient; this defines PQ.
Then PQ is 2.31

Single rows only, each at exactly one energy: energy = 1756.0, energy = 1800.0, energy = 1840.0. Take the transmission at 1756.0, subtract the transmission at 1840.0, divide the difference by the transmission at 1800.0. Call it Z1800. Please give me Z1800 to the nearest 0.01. 0.08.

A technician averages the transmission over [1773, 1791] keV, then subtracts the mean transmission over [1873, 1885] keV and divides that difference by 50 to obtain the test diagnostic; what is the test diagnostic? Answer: 0.0218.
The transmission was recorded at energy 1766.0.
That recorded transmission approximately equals 5.606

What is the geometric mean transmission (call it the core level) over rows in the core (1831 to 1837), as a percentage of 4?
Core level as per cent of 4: 133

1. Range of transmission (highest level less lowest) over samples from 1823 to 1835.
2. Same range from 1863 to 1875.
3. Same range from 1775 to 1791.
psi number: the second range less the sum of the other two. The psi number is -1.7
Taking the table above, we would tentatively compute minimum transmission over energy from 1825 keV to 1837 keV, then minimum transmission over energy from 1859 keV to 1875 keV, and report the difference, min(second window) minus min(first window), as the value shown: -0.4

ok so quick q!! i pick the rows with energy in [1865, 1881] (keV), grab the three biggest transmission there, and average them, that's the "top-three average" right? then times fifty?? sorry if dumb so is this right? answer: 249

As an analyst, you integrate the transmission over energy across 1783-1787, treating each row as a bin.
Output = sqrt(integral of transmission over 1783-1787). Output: 4.7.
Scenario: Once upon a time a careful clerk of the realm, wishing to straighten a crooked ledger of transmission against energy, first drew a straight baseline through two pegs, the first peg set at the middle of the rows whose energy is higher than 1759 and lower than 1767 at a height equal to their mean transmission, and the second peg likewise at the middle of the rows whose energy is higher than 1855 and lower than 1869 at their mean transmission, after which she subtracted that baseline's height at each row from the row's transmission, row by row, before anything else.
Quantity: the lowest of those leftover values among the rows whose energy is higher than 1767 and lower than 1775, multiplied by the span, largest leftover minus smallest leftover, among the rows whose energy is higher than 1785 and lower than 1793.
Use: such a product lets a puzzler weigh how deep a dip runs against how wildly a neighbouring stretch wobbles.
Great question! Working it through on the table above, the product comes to 0.3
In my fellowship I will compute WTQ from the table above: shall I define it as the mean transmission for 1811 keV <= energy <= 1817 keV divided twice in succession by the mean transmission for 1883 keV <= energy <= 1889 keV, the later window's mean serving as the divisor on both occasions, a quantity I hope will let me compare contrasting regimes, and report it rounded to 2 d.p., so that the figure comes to 0.24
